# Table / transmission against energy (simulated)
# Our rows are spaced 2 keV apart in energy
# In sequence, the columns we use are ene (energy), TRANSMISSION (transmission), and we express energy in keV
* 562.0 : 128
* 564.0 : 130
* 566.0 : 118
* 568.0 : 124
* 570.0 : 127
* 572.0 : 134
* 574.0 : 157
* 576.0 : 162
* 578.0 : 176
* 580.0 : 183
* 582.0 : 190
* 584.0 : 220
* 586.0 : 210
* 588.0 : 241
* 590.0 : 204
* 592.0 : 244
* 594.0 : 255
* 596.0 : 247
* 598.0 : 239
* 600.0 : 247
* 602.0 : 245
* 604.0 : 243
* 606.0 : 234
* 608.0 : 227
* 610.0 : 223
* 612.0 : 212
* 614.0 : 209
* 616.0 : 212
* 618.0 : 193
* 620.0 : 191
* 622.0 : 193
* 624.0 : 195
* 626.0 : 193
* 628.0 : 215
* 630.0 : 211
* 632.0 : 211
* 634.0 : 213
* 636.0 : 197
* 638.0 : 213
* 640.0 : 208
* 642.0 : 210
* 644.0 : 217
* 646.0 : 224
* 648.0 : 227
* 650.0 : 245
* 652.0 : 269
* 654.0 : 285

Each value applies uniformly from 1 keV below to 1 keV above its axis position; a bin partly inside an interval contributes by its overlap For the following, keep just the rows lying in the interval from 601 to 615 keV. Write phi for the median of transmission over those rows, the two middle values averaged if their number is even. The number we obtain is 227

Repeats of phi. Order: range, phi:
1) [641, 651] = 224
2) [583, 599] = 240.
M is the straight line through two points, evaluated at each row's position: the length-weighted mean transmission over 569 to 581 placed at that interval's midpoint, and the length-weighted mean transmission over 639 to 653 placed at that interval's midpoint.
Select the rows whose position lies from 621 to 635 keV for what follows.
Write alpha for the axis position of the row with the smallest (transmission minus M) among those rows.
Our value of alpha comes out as 626.0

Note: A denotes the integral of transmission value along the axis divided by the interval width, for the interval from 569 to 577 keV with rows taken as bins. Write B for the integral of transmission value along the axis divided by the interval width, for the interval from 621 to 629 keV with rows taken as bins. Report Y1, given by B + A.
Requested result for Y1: 344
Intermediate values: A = 145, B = 199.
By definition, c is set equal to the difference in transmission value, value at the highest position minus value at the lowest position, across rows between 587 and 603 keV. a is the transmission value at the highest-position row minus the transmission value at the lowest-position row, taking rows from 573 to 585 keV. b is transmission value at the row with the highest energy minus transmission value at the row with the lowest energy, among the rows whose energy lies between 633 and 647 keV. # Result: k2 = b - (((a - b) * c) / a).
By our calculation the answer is 8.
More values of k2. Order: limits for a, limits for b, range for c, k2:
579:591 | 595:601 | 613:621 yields 18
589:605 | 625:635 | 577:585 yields -1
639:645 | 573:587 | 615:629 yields 68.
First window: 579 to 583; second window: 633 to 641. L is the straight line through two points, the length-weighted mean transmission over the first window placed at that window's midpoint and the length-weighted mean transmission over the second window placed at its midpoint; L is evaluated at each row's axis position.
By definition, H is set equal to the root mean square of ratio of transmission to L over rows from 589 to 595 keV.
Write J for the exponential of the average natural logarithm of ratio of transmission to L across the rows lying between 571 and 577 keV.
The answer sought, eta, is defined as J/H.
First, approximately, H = 1.23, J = 0.82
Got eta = 0.7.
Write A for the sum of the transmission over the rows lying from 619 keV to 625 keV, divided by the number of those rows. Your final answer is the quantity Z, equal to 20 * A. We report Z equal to 3860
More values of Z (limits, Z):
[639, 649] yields 4344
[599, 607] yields 4845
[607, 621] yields 4191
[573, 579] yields 3300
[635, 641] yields 4120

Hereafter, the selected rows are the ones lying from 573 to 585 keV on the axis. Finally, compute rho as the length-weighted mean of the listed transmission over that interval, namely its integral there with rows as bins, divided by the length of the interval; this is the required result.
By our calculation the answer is 181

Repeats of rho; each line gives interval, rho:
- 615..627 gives 196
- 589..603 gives 240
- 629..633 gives 211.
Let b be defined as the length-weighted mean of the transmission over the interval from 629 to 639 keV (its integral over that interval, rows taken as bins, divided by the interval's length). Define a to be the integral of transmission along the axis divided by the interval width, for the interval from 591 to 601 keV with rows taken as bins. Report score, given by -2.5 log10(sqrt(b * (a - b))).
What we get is -4.9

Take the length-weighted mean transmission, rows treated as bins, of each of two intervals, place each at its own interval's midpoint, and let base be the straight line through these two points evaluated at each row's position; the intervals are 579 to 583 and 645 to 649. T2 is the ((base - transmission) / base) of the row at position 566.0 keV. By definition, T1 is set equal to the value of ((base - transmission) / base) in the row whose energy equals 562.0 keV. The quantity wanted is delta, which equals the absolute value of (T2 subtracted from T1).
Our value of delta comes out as 0.07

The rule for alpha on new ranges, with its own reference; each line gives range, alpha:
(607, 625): 624.0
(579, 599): 580.0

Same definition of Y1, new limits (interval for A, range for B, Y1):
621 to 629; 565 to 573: 325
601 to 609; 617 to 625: 430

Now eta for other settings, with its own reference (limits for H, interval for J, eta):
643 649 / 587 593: 1.1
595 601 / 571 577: 0.6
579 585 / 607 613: 1.1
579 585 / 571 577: 0.8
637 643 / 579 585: 1.0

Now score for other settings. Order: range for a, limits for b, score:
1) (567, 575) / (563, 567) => -3.9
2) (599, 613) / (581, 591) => -4.5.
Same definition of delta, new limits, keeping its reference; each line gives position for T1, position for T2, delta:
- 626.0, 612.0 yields 0.13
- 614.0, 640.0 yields 0.07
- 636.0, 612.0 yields 0.14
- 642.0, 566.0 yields 0.28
